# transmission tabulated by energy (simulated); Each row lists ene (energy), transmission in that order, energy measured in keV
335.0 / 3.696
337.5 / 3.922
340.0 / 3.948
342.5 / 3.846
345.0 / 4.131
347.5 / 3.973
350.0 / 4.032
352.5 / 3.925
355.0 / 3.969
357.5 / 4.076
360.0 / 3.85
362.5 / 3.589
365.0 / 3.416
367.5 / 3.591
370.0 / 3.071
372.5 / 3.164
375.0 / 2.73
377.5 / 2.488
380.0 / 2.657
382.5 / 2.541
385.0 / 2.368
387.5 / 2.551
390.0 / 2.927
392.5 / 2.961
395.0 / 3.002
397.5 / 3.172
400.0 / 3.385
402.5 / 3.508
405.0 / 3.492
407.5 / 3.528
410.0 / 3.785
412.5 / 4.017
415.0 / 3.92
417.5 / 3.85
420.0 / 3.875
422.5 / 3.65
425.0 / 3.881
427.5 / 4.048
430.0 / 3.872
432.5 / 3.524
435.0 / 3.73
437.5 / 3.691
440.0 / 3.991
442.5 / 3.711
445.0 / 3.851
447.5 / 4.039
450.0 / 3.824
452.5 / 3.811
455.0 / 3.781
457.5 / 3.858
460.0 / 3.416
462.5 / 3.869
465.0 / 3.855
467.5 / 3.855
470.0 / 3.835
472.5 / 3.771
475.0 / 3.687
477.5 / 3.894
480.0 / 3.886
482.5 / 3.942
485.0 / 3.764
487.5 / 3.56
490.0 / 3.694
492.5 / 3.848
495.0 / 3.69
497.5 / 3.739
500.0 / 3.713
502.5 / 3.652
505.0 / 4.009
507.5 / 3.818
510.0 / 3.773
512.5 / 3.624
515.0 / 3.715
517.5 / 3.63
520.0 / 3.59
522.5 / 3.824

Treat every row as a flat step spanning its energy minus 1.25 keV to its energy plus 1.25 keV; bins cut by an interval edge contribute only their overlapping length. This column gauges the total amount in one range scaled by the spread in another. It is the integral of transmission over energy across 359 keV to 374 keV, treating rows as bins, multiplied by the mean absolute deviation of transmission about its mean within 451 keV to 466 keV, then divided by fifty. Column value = 0.120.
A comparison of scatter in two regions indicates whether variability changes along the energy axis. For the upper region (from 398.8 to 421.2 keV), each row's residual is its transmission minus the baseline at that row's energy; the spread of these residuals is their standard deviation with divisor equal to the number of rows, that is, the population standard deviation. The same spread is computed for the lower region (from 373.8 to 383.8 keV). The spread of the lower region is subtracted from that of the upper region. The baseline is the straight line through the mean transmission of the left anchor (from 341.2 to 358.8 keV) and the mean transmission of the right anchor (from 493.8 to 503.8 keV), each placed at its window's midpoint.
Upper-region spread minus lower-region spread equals 0.13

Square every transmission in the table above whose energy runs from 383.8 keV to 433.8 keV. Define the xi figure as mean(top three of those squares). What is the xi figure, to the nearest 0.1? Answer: 16.0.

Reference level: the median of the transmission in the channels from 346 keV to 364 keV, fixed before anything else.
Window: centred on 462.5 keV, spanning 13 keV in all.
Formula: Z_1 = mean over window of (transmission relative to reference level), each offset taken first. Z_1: -0.20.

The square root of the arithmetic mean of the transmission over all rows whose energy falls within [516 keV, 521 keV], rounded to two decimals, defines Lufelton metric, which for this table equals 1.90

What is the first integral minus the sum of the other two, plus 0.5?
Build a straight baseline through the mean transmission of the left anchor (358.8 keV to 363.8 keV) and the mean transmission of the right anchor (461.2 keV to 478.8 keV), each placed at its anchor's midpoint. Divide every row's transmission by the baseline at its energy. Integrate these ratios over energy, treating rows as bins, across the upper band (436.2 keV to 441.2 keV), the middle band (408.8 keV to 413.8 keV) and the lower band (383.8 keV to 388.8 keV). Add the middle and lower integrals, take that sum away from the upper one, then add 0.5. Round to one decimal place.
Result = -2.9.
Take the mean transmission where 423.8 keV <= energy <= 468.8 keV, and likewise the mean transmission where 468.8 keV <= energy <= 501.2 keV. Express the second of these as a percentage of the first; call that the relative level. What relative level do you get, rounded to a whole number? 99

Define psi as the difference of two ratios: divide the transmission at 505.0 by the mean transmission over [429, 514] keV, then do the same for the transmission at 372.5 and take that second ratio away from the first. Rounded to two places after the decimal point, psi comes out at 0.22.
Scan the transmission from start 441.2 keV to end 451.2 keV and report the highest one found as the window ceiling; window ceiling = 4.039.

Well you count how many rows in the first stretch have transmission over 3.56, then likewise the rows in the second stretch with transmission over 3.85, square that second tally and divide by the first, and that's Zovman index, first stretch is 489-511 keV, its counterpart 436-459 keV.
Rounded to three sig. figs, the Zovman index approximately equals 1.78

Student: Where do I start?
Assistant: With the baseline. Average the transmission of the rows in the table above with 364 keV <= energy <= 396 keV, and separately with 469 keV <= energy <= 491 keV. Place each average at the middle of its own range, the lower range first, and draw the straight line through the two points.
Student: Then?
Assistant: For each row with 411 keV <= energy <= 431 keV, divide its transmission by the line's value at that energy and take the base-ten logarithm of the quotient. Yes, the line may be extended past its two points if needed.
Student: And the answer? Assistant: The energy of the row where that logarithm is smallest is 422.5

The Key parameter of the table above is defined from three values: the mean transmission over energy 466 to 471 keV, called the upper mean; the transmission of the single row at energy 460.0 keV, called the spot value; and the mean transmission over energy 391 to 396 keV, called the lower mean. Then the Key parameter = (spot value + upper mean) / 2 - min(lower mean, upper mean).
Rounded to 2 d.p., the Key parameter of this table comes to 0.65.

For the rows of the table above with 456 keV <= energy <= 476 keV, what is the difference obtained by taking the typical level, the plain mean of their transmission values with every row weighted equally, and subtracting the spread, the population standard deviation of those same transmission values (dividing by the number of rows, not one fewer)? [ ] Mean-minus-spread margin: 3.62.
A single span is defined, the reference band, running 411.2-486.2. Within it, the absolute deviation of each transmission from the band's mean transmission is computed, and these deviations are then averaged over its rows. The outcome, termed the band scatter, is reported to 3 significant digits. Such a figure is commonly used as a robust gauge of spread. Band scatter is 0.101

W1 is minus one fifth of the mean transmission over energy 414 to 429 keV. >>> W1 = -0.774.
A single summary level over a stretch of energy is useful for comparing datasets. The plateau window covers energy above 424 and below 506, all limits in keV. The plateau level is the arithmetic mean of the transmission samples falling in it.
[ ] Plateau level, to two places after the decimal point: 3.80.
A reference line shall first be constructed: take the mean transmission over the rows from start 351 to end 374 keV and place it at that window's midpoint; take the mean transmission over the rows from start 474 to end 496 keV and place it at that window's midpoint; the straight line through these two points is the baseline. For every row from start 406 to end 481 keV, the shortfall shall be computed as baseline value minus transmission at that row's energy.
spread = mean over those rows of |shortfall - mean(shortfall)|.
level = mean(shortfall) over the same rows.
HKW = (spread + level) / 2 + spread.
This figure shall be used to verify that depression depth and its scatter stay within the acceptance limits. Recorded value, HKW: 0.12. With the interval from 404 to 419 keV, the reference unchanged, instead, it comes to 0.21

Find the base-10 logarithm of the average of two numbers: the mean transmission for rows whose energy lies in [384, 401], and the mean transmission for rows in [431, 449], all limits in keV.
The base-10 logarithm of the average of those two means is 0.525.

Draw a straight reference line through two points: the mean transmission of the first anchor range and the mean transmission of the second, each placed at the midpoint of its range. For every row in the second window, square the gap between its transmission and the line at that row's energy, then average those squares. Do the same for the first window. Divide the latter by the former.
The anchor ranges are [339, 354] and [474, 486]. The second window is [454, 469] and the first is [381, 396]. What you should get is 45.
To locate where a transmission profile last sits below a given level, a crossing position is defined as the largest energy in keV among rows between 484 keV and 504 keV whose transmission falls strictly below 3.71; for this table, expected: 502.5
